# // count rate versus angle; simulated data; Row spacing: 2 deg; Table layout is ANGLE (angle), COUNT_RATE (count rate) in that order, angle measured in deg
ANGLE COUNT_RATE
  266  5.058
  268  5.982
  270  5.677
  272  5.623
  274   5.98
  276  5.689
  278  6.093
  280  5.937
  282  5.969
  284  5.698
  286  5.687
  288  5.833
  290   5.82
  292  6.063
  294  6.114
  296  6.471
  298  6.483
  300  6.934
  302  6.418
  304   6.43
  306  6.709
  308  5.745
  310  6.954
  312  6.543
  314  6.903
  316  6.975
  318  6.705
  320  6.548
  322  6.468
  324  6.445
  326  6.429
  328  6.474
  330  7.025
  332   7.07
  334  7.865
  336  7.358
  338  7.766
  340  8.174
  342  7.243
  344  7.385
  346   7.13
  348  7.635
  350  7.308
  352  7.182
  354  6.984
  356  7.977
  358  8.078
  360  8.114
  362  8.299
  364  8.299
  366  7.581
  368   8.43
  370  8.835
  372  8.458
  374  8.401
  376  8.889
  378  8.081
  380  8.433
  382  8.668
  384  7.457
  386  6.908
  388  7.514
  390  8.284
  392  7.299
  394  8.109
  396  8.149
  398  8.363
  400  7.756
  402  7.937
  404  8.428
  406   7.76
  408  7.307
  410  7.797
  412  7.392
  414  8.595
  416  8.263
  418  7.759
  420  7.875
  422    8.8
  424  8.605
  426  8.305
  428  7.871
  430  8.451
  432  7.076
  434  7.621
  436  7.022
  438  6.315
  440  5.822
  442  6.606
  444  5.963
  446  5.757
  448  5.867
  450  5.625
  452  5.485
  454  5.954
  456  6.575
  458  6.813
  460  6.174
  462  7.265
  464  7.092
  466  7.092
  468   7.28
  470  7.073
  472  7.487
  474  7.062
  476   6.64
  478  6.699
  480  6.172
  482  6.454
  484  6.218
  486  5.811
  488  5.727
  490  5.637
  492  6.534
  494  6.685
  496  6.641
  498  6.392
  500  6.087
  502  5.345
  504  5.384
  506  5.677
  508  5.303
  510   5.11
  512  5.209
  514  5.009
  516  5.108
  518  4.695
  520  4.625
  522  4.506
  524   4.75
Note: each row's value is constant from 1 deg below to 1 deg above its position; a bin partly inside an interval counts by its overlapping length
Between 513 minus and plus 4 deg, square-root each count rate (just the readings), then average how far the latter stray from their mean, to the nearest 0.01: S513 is 0.01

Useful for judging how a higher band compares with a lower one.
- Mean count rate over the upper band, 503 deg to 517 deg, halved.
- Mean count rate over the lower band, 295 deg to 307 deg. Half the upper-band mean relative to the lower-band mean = 0.40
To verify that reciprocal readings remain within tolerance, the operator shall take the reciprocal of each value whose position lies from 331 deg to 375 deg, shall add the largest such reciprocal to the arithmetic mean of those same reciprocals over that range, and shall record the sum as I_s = 0.272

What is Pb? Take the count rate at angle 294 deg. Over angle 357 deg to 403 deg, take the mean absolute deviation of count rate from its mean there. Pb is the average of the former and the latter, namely 3.2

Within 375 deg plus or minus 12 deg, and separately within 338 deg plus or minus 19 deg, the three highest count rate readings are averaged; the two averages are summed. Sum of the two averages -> 16.8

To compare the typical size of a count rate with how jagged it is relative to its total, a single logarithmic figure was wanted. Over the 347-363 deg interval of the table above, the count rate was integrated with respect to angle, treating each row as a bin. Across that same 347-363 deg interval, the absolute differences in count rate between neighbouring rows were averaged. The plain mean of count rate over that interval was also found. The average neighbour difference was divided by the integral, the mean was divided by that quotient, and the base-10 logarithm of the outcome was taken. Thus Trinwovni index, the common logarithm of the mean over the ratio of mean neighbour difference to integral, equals 3.53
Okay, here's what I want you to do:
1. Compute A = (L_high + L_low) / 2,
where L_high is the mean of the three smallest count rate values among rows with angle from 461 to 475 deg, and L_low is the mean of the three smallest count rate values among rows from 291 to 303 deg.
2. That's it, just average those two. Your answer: 6.64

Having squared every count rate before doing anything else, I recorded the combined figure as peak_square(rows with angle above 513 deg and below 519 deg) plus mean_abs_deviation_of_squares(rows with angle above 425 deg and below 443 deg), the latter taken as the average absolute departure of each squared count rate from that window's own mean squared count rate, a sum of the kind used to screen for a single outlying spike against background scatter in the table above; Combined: 37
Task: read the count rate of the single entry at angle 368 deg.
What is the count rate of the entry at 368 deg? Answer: 8.43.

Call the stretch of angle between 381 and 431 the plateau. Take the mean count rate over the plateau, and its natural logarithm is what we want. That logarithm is 2.08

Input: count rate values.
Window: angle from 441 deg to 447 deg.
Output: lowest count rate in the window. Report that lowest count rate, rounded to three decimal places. 5.757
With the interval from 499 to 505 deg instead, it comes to 5.345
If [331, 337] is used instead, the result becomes 7.070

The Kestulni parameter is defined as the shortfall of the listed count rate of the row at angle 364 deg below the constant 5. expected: -3.3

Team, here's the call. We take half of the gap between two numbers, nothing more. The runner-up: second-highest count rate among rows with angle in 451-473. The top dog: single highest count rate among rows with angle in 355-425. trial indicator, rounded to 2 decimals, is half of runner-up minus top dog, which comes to -0.80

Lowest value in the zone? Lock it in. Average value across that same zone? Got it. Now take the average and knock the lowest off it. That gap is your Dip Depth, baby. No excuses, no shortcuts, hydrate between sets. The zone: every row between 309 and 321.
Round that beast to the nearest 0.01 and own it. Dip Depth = 0.23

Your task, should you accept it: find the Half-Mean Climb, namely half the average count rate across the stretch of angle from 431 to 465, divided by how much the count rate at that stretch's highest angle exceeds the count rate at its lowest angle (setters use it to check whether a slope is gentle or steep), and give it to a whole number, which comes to 200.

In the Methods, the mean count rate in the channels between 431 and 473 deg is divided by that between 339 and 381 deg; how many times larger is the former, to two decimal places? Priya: 0.83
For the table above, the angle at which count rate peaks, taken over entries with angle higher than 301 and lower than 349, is 340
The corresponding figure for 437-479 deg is 472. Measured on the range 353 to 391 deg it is 376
